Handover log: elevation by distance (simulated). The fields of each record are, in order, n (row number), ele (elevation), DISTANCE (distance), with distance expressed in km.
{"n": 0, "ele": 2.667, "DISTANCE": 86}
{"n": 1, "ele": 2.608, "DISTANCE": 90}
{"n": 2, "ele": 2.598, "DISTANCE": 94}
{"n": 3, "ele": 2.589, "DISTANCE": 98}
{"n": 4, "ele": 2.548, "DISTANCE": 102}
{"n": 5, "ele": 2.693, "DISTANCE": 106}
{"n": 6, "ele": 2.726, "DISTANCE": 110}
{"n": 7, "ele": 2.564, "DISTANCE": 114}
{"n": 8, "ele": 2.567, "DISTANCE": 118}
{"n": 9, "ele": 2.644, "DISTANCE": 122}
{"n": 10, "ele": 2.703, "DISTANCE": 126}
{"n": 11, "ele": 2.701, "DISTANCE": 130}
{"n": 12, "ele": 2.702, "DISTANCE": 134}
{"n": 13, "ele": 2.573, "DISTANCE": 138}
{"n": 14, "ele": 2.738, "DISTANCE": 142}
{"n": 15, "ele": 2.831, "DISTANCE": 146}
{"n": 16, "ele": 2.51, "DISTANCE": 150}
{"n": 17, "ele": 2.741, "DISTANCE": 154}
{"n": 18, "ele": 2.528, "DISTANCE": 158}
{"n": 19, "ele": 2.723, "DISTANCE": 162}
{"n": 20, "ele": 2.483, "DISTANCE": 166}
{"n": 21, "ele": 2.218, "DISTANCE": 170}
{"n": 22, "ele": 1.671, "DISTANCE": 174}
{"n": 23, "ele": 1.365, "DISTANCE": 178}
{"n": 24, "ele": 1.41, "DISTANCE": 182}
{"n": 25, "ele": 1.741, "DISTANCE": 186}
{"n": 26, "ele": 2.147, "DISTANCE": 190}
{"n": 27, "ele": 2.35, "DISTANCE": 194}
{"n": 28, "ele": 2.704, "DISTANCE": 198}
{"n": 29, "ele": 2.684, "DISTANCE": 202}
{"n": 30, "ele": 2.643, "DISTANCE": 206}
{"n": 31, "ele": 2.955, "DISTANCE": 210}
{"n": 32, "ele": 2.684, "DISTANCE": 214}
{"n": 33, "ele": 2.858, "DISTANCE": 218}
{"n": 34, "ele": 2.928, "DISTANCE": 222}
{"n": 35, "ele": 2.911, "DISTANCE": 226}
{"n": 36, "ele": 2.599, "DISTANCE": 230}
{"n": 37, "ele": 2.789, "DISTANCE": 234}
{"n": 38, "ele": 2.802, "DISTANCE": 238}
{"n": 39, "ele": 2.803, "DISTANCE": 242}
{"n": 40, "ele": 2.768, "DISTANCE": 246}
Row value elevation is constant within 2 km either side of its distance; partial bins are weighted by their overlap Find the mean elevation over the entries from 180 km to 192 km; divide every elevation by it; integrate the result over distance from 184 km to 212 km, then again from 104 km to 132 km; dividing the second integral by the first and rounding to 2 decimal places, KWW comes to 1.08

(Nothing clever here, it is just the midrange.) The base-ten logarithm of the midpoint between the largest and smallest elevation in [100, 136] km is 0.42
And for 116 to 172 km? 0.40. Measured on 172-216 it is 0.33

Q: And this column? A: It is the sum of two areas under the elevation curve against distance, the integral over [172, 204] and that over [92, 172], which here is 274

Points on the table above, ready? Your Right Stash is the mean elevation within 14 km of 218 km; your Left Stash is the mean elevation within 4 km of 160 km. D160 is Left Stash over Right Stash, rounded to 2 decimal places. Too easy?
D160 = 0.94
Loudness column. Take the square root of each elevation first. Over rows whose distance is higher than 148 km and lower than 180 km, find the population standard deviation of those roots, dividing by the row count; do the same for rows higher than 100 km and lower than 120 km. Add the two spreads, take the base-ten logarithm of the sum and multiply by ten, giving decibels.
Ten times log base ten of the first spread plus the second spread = -7.2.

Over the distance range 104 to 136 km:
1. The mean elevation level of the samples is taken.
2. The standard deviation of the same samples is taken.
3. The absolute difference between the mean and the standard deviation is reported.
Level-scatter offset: 2.60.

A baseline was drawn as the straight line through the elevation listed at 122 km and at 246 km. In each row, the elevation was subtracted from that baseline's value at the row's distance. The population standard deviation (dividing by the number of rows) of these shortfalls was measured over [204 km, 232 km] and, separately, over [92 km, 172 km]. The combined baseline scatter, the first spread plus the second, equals 0.28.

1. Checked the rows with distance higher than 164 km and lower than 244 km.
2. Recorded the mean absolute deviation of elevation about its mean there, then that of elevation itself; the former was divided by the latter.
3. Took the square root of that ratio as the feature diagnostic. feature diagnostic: 0.41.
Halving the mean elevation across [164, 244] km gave 1.22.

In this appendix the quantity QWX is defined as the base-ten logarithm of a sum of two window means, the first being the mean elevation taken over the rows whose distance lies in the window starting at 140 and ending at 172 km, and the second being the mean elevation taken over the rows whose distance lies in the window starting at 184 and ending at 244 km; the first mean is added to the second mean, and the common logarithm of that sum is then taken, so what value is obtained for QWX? 0.719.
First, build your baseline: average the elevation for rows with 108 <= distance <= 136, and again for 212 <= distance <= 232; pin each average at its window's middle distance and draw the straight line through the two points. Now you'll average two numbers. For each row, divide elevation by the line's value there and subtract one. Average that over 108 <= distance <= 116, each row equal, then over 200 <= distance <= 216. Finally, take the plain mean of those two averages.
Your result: -0.006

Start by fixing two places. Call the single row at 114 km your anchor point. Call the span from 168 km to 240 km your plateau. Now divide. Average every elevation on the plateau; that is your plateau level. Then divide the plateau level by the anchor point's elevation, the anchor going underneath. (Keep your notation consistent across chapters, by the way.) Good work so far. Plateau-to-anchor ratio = 0.94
